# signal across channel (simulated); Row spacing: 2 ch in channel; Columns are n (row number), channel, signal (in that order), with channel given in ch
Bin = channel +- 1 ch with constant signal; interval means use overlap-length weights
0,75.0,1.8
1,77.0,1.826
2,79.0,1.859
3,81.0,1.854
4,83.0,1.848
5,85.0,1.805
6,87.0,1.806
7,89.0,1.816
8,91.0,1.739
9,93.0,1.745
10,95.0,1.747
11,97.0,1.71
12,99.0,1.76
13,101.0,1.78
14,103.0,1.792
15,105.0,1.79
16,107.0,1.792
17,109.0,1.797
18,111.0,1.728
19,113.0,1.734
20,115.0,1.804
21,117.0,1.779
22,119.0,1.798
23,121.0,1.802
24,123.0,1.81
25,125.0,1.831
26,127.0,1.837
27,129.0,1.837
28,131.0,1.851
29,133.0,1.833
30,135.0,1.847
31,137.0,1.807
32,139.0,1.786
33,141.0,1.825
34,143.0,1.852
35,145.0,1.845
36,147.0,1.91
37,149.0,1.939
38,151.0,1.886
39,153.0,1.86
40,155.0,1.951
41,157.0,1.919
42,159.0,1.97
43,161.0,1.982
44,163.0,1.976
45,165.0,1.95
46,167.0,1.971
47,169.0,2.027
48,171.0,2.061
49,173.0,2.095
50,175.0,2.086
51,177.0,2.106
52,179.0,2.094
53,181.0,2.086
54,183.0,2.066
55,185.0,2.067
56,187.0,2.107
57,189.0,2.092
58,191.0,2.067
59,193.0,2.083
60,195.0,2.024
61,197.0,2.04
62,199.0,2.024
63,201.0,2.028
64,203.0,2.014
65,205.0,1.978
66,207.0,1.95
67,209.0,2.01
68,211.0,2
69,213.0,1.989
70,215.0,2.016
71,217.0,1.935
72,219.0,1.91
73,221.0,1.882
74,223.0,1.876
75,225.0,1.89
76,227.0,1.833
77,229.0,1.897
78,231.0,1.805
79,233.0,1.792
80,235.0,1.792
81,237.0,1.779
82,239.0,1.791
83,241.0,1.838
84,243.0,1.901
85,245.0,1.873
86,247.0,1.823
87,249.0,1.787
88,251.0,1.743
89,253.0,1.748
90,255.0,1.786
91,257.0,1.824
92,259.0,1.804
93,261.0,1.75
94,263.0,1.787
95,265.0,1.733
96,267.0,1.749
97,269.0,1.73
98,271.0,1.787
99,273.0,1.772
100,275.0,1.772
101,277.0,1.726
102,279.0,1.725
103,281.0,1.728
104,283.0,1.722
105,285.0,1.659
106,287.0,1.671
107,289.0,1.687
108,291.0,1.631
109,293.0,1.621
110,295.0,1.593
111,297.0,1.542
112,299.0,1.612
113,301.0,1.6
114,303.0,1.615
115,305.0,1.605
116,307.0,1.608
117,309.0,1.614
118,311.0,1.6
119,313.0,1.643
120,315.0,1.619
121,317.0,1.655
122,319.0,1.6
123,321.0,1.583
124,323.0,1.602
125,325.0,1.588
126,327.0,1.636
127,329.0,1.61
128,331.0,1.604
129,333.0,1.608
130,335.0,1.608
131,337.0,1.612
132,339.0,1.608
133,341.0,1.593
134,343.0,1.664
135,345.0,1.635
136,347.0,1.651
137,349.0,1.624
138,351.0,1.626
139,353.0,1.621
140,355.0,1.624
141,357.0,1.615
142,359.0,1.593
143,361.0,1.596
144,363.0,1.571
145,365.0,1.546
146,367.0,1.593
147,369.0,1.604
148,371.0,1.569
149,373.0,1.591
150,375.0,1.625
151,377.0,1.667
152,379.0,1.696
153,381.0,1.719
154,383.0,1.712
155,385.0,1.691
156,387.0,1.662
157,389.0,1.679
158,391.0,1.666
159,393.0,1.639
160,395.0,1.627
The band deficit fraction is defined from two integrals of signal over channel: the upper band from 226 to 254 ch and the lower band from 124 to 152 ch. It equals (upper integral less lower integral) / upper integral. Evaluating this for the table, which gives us -0.019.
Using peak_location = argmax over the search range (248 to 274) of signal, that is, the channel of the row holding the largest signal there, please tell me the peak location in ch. 257.0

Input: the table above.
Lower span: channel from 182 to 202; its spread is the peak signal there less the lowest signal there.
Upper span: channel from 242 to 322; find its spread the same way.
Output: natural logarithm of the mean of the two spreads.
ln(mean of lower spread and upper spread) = -1.5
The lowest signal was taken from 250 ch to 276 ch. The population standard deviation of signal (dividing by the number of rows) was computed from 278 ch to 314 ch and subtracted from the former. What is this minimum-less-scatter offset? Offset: 1.68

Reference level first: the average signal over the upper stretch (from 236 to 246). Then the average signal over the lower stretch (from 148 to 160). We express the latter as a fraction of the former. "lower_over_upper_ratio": 1.05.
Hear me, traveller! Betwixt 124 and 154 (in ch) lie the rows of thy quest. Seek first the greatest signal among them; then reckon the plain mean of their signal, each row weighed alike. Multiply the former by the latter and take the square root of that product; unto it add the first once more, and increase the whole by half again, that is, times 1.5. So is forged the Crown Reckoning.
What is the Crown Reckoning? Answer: 5.7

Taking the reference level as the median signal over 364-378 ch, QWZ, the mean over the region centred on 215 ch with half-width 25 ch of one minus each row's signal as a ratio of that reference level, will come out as -0.22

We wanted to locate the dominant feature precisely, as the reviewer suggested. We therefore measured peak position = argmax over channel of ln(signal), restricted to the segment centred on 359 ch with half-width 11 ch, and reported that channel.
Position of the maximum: 351.0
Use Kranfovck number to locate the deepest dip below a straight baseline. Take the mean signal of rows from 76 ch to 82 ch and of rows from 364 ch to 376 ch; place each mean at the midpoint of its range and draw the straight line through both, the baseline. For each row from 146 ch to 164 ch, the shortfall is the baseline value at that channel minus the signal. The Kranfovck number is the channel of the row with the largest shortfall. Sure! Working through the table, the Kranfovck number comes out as 153.0 ch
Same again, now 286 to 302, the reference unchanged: 297.0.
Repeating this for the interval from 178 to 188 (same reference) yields 183.0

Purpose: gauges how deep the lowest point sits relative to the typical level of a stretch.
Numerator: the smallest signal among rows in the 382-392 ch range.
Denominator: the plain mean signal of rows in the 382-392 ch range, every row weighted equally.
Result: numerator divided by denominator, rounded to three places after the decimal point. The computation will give 0.988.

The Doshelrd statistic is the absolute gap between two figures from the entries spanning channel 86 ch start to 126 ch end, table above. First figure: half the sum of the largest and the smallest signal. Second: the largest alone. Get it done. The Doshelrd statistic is 0.06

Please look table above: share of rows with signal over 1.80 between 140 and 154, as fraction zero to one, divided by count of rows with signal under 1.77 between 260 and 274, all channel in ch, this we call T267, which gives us 0.250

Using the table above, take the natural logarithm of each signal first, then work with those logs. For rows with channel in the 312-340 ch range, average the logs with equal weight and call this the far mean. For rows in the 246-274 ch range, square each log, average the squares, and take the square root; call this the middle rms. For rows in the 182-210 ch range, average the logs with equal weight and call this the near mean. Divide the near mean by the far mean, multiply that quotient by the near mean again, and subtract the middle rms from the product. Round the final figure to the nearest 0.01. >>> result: 0.49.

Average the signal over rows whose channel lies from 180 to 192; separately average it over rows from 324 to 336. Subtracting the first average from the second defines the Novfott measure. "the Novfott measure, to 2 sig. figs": -0.47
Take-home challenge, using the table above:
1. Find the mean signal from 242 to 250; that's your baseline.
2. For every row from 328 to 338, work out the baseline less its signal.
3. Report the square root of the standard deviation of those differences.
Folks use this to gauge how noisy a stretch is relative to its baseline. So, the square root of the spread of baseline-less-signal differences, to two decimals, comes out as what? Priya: 0.05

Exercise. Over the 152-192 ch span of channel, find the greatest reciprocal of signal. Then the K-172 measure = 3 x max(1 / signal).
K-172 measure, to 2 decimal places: 1.61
